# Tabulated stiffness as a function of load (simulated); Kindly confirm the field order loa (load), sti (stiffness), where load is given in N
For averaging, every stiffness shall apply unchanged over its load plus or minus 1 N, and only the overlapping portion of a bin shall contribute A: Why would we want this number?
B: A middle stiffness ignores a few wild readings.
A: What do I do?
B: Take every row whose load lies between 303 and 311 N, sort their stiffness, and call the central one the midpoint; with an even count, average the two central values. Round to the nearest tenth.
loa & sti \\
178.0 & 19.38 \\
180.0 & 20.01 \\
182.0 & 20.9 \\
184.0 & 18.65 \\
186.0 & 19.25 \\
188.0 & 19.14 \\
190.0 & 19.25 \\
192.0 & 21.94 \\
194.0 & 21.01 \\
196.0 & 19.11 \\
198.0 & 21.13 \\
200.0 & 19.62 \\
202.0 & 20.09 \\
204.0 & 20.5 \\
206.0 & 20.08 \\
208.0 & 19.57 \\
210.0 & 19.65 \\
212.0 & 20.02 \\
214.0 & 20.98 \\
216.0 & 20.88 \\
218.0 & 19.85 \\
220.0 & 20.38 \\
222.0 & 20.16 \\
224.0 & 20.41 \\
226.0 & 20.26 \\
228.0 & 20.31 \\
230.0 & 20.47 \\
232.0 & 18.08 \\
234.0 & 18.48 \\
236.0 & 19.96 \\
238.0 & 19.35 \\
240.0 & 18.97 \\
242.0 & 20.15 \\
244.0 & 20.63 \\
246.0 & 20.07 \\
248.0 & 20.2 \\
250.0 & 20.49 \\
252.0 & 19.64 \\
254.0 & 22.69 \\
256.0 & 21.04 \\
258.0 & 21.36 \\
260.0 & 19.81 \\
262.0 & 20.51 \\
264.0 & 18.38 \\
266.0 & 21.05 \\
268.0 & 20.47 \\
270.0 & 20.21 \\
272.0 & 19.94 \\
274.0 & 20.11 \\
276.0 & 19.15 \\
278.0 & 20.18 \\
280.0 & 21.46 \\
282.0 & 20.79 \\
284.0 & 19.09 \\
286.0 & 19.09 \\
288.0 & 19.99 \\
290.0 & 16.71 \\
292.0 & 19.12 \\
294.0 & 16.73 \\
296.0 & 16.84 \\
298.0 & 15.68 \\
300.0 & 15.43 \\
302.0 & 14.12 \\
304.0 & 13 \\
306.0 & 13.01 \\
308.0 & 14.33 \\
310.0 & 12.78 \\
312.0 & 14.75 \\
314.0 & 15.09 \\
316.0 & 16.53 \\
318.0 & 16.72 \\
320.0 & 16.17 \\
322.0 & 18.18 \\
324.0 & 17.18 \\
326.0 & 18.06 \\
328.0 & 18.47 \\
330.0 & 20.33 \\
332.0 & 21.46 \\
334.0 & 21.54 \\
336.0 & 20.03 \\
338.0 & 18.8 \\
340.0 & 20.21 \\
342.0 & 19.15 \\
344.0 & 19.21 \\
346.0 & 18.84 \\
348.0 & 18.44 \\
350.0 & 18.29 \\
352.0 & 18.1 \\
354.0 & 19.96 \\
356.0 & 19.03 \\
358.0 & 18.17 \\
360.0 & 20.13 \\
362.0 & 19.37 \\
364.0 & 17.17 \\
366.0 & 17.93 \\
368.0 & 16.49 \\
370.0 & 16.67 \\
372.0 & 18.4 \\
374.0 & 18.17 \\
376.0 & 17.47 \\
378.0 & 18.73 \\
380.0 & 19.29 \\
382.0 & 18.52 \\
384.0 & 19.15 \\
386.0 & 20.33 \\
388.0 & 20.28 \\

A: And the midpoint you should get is 13.0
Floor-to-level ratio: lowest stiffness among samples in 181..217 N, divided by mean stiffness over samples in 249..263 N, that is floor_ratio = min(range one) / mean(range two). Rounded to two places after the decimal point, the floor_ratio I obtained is 0.90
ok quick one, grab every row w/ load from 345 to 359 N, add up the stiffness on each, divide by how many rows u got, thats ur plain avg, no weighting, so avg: 18.7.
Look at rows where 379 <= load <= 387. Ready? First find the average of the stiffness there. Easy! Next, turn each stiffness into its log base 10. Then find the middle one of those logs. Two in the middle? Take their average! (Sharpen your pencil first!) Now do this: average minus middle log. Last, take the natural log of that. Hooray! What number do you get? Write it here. 2.89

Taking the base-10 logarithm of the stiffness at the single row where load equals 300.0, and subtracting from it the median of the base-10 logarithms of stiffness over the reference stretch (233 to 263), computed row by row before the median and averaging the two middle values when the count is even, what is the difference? -0.12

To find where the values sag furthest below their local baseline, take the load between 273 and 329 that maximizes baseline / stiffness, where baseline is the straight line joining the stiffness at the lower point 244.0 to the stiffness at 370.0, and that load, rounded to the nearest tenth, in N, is 310.0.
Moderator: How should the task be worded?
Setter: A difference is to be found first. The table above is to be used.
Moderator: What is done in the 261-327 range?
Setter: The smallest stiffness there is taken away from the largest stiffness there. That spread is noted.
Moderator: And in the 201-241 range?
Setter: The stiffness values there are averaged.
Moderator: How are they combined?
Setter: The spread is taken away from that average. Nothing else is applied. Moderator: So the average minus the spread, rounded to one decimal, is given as 11.2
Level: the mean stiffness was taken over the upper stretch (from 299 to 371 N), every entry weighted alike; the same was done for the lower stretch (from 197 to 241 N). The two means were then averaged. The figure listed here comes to 18.8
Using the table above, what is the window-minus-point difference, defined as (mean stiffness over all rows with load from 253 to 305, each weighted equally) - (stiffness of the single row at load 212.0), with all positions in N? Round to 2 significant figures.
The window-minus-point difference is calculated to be -1.1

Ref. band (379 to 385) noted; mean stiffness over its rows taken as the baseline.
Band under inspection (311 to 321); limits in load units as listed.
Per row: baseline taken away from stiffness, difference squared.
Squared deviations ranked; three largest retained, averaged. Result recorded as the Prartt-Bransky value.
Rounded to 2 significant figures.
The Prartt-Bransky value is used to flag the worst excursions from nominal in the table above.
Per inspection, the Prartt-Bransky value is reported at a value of 14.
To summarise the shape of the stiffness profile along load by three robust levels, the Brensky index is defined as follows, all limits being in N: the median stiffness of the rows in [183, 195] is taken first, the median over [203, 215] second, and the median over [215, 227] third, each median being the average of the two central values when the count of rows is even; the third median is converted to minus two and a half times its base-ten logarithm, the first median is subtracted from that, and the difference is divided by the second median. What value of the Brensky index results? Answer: -1.12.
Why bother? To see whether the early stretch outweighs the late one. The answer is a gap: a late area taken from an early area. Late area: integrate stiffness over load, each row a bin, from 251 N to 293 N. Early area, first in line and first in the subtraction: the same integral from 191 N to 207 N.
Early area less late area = -515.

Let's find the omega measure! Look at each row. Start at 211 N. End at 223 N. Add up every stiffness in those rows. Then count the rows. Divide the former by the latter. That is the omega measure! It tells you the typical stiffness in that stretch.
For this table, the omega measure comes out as 20.4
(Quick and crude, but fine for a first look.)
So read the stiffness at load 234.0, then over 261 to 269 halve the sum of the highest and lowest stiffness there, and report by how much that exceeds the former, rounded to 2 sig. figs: 1.2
